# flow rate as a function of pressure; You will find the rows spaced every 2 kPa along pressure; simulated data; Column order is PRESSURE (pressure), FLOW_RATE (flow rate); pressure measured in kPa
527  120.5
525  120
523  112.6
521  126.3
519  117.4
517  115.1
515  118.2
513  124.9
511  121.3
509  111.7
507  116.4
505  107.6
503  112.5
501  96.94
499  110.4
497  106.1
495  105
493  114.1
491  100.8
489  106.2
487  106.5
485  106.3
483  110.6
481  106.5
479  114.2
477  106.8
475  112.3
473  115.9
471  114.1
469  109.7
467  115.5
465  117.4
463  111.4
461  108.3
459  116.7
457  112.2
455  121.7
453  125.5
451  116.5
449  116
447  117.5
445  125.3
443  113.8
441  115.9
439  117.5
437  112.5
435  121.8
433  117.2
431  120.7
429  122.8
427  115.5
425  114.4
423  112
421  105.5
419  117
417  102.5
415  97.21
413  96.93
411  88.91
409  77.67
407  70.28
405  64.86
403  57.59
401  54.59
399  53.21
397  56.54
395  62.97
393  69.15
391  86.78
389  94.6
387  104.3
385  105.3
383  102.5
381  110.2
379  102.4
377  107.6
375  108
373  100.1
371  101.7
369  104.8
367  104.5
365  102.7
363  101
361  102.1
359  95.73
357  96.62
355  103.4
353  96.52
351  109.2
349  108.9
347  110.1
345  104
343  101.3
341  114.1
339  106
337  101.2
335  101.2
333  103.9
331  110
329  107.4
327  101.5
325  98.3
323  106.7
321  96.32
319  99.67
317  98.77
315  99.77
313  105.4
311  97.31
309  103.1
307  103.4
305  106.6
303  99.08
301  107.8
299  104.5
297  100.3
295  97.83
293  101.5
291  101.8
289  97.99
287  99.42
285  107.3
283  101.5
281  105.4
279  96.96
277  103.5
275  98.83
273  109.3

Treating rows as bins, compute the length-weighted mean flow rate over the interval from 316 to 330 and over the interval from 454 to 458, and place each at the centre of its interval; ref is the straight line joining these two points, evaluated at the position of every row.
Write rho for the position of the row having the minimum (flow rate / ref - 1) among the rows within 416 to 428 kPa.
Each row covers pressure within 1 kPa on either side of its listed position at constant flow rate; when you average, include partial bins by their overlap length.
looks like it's 417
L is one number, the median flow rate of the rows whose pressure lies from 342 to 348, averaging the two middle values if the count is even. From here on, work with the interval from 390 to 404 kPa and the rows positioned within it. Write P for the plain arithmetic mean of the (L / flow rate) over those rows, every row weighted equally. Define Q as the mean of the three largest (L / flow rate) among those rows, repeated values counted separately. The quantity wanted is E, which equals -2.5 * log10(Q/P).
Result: -0.124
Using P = 1.69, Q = 1.90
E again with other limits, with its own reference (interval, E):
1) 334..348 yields -0.042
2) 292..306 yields -0.036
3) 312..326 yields -0.031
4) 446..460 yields -0.028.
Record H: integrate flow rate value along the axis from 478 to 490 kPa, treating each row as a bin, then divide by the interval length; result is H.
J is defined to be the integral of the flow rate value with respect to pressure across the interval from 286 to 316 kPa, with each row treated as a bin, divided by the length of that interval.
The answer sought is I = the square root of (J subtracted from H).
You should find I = 2.58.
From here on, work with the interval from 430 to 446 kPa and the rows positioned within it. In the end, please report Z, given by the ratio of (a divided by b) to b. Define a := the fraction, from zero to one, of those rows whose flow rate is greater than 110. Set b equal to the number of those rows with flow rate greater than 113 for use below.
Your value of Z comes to 0.02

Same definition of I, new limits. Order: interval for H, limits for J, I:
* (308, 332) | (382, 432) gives 3.45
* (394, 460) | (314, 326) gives 1.15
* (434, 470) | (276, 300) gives 3.86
